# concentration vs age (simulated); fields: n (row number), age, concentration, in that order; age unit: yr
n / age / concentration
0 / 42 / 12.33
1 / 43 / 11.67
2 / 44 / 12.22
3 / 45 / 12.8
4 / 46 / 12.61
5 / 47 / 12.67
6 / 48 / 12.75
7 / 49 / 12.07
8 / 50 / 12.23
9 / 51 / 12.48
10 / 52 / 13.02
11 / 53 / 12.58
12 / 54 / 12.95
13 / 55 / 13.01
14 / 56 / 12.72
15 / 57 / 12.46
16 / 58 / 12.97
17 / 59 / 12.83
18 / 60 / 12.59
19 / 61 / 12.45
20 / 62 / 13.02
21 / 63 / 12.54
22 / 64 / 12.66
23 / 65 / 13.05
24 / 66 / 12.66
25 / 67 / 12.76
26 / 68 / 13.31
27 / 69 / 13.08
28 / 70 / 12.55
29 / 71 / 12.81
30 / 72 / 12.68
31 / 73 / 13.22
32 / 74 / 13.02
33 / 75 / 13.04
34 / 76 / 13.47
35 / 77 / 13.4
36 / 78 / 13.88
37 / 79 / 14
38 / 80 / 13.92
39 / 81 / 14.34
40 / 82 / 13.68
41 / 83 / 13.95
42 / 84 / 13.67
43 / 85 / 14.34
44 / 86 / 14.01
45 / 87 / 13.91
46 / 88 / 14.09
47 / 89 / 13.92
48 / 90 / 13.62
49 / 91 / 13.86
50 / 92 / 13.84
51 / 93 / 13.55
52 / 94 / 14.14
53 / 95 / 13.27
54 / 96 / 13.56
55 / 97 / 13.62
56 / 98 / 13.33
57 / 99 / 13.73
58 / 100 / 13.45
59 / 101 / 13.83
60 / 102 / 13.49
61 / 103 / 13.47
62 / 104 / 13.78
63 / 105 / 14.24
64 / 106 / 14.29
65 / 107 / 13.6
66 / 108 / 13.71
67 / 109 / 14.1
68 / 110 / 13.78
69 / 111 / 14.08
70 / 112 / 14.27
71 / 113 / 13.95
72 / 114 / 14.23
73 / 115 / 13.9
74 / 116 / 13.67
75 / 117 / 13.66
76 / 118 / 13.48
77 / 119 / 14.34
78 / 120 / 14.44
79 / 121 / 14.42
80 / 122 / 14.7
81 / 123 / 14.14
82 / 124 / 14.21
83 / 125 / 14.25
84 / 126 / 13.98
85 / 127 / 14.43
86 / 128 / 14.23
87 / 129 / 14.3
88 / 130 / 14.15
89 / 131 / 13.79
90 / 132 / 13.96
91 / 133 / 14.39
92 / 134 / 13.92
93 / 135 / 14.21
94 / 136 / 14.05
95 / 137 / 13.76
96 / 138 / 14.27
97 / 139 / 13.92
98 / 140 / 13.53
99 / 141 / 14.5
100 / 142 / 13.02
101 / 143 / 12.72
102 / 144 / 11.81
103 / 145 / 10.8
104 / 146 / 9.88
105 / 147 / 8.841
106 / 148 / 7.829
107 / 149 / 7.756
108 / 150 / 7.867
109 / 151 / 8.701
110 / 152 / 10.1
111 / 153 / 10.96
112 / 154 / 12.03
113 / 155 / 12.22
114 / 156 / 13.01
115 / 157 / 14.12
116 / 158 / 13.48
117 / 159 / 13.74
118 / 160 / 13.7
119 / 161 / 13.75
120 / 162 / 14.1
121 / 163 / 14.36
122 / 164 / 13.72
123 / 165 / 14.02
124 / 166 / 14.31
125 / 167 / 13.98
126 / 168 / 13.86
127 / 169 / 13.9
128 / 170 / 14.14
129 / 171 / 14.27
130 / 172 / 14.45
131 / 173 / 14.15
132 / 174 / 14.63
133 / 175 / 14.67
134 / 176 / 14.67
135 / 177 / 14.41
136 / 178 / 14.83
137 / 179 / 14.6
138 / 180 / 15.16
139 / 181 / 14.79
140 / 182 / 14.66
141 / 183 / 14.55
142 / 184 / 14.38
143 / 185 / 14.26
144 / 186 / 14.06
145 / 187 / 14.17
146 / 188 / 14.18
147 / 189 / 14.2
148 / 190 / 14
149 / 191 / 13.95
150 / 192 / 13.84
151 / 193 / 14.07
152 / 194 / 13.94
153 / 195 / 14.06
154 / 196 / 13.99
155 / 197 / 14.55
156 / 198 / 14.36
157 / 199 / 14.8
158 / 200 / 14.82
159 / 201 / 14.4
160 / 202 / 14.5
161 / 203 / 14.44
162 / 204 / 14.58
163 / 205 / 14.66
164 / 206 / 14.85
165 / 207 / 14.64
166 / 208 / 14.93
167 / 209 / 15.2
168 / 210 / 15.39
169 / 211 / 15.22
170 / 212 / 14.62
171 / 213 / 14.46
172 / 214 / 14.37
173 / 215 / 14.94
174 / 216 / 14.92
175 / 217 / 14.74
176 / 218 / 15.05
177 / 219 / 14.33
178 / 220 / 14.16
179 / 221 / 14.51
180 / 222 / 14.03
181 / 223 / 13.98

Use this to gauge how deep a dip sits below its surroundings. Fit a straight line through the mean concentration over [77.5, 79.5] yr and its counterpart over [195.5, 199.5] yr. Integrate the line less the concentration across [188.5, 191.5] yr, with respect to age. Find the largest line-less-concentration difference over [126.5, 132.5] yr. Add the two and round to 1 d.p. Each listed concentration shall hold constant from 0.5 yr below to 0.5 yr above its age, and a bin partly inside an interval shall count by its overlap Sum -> 1.4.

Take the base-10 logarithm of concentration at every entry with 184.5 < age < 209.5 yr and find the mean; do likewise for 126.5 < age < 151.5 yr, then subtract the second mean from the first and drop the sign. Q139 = 0.073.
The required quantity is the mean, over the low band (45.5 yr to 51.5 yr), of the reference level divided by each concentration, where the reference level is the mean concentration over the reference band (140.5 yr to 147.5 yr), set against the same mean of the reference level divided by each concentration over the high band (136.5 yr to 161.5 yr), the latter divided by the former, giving 1.10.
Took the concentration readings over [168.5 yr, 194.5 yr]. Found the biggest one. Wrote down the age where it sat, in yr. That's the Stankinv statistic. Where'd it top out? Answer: 180 yr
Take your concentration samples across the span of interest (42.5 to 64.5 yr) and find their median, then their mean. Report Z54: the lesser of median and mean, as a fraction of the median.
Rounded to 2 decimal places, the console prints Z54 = 1.00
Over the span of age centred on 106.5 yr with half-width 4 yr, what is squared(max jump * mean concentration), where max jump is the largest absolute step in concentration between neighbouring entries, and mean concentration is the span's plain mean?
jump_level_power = 92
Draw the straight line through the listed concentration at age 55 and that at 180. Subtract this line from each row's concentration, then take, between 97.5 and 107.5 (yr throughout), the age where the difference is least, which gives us 98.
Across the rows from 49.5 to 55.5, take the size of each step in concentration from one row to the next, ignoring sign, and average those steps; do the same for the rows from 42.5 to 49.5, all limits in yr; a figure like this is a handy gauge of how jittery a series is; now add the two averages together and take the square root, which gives 0.83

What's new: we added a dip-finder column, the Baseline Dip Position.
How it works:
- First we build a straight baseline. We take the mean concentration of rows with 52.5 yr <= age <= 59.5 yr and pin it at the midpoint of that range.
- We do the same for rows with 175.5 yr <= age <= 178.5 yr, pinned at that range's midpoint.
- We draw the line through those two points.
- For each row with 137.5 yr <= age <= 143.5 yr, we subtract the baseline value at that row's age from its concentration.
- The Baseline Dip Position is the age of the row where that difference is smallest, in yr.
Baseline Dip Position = 143 yr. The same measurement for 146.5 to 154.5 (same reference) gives 149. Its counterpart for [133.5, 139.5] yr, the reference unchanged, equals 137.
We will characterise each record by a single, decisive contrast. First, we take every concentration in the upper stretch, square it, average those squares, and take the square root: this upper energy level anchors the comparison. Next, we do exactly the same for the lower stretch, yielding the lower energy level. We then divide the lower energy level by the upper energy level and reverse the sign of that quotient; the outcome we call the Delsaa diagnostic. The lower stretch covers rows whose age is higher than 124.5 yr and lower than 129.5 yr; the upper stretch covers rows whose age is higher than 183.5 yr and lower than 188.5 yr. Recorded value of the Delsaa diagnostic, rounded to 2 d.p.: -1.00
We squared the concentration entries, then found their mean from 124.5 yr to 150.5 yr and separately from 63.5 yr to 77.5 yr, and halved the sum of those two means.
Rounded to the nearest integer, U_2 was 167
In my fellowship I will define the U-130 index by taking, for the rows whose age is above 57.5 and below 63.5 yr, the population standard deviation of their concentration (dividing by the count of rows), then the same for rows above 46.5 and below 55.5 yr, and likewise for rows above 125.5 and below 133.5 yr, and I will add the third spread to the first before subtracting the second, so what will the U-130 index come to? 0.11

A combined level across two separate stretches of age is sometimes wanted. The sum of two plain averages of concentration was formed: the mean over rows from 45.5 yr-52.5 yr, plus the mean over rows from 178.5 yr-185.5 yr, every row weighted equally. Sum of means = 27.2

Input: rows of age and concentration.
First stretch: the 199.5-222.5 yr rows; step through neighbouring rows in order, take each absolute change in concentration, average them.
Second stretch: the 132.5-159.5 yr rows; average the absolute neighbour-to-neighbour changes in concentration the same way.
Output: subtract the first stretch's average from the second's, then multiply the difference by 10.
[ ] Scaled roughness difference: 4.1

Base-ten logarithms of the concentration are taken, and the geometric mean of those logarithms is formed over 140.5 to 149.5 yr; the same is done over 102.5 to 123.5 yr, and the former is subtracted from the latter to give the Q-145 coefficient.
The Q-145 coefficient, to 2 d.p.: 0.13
